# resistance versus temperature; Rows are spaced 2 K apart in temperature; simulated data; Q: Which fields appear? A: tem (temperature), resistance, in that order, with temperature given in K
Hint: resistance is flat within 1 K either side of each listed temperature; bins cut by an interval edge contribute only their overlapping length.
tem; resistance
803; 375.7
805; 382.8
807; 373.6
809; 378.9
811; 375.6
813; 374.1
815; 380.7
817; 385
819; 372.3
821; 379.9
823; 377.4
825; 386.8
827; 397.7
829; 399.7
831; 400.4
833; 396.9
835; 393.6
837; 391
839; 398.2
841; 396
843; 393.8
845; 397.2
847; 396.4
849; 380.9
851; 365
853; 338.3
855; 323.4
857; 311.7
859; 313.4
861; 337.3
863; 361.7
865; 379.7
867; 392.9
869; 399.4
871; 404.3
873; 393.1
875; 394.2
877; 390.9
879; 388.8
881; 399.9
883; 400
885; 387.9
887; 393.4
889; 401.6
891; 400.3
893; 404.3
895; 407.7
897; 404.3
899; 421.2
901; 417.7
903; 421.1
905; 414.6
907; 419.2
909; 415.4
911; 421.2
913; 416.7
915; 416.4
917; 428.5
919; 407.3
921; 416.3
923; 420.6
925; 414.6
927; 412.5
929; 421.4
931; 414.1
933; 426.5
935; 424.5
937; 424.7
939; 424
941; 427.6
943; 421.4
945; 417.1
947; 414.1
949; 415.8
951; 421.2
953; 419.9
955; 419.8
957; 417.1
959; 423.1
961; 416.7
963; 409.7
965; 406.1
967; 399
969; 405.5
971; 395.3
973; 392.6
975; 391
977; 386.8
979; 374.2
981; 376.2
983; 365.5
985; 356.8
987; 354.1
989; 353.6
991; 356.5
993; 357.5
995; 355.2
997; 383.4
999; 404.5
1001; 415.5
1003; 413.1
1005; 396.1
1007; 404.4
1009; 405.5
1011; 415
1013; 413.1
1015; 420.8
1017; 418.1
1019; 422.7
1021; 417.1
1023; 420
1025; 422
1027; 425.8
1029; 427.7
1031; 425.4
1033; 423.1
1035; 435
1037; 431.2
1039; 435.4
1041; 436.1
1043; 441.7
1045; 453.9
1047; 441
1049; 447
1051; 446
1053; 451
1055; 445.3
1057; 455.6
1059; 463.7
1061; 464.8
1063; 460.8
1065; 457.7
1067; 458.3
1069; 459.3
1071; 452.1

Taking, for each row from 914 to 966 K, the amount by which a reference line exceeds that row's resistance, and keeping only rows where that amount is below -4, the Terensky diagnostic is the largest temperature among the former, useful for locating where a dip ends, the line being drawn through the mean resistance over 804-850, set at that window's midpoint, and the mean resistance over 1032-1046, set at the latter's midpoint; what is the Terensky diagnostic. 959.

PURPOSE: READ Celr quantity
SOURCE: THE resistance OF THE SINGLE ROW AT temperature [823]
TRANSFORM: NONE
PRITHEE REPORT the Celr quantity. 377.4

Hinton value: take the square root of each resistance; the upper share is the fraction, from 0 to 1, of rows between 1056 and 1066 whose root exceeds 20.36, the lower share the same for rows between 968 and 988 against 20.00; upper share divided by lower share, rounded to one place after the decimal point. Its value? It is 10.0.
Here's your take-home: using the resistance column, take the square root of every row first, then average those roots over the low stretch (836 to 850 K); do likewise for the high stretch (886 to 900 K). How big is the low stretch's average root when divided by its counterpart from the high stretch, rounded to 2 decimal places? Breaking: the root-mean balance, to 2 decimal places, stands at 0.99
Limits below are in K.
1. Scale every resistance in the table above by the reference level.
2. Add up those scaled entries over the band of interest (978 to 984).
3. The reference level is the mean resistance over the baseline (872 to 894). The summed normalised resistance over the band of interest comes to 2.82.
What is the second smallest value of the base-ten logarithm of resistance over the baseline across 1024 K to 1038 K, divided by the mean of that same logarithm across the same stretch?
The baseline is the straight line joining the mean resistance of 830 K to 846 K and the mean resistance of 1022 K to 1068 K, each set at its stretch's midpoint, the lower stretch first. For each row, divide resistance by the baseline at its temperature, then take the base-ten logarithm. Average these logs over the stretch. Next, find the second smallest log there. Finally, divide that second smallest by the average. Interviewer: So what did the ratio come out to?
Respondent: 1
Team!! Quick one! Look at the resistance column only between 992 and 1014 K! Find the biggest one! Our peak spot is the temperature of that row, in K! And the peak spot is 1001 K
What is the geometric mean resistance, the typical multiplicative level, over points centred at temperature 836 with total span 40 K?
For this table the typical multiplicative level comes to 383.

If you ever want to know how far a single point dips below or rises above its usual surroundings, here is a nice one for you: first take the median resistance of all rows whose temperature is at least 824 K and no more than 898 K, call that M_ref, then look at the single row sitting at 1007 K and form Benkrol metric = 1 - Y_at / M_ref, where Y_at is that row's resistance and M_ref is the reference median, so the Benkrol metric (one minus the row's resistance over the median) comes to -0.03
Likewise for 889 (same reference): -0.02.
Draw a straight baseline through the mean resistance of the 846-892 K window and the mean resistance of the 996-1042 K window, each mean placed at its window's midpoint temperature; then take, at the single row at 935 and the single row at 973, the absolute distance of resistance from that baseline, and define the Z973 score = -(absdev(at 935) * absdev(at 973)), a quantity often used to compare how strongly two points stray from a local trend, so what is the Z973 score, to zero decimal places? -374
